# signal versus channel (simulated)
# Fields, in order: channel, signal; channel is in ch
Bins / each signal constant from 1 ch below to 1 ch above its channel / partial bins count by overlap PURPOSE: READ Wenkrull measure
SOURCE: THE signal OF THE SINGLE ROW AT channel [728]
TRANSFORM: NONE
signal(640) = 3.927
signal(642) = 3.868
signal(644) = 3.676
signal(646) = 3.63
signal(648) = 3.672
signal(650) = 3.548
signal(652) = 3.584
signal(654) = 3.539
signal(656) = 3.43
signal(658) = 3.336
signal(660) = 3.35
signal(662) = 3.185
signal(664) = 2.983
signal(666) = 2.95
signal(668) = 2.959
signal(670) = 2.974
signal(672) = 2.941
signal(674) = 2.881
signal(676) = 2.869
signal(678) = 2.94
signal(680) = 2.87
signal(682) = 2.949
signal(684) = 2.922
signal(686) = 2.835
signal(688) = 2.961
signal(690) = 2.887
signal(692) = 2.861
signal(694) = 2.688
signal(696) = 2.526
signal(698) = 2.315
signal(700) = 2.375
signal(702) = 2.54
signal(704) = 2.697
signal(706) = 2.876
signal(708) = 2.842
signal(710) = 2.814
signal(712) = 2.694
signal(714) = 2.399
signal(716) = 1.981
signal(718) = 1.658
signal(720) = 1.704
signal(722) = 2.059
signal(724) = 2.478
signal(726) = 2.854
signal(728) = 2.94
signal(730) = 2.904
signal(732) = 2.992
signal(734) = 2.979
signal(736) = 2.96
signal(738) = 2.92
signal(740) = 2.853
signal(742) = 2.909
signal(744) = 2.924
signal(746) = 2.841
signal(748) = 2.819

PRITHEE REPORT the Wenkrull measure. 2.94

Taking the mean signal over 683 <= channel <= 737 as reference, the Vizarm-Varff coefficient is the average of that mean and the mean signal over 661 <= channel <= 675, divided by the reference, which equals 1.07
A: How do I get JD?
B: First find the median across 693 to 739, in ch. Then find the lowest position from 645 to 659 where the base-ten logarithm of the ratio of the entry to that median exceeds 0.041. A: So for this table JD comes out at 646 ch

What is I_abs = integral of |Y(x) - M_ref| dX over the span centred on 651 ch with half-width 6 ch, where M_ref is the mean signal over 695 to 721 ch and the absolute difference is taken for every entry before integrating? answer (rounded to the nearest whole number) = 14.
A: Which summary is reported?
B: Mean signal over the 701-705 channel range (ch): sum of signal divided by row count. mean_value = 2.62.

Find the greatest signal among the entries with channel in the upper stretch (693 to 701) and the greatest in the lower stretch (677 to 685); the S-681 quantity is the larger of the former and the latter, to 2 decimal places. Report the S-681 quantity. 2.95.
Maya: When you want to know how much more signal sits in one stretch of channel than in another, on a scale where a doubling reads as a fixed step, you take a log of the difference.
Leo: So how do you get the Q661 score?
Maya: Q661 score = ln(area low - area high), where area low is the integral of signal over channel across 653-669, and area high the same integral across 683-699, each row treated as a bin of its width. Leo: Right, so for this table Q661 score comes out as 2.0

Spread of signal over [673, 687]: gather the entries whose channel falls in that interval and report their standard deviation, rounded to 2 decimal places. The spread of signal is 0.04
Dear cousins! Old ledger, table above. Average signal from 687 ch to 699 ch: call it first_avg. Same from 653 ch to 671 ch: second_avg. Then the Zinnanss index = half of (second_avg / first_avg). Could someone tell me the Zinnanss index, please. 0.589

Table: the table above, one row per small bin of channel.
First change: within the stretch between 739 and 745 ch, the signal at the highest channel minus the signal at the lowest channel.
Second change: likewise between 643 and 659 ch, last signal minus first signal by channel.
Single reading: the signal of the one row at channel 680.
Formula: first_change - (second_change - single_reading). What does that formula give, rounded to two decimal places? 3.28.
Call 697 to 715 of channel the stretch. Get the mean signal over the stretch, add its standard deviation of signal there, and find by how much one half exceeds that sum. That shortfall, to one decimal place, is -2.3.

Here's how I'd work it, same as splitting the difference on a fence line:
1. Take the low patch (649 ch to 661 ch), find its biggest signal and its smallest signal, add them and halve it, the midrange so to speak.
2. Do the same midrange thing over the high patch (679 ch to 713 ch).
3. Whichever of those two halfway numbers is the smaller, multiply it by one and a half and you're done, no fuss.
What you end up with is 4.0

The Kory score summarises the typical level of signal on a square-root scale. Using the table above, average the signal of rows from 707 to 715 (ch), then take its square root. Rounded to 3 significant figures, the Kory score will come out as 1.64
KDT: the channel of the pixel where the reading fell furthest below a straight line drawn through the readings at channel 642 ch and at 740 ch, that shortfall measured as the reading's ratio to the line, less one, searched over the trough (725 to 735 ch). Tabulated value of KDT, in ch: 726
